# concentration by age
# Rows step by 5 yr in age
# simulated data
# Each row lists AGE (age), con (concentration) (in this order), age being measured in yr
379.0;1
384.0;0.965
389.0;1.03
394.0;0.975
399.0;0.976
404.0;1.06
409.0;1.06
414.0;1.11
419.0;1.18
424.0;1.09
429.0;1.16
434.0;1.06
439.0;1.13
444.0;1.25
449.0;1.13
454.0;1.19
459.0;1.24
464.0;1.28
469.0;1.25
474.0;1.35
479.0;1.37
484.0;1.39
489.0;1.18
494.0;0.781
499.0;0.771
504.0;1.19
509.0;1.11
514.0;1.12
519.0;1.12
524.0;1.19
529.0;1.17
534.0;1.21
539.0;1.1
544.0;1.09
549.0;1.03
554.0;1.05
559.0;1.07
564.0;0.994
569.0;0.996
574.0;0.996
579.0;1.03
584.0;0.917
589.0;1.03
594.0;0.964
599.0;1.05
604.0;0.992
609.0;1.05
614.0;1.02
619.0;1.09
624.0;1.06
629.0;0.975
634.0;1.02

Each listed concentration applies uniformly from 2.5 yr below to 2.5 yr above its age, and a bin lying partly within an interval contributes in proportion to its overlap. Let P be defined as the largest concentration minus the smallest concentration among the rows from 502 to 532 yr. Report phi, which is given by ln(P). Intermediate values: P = 0.08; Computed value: -2.5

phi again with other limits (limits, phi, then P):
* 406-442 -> -2.1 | 0.12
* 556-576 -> -2.6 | 0.08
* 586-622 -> -2.1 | 0.13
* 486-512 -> -0.9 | 0.42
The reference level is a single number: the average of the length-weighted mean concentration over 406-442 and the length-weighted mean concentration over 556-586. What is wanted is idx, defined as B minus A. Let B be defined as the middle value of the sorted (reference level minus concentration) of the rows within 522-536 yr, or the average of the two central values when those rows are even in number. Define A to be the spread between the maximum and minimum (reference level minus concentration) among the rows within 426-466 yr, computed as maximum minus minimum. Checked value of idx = -0.35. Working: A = 0.22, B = -0.13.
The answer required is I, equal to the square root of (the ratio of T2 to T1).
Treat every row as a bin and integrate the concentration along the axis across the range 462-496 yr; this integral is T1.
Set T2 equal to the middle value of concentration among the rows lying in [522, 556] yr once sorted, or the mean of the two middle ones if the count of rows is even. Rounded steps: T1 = 42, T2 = 1.10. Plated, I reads 0.162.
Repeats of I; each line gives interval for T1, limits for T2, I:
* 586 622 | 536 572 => 0.169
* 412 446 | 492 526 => 0.170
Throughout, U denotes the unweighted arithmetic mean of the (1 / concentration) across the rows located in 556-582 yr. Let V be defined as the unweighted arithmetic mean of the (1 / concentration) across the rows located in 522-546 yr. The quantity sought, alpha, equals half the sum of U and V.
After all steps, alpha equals 0.927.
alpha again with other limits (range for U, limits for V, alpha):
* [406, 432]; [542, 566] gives 0.925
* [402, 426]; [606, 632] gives 0.937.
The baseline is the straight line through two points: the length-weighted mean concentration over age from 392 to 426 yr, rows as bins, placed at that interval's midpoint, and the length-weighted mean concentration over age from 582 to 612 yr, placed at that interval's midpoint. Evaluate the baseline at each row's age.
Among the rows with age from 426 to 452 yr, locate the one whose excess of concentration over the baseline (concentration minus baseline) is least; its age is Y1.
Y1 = 434.0 yr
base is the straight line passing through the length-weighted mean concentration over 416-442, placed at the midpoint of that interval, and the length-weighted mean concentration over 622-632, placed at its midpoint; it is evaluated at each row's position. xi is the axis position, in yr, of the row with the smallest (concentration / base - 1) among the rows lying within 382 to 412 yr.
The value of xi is 384.0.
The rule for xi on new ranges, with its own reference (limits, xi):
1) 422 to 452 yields 434.0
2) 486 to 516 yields 499.0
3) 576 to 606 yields 584.0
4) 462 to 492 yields 489.0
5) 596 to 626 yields 604.0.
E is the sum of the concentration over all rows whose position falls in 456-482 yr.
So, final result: 6.5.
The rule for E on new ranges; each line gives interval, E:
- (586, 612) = 5.1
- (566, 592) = 5.0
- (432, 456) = 5.8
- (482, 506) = 5.3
